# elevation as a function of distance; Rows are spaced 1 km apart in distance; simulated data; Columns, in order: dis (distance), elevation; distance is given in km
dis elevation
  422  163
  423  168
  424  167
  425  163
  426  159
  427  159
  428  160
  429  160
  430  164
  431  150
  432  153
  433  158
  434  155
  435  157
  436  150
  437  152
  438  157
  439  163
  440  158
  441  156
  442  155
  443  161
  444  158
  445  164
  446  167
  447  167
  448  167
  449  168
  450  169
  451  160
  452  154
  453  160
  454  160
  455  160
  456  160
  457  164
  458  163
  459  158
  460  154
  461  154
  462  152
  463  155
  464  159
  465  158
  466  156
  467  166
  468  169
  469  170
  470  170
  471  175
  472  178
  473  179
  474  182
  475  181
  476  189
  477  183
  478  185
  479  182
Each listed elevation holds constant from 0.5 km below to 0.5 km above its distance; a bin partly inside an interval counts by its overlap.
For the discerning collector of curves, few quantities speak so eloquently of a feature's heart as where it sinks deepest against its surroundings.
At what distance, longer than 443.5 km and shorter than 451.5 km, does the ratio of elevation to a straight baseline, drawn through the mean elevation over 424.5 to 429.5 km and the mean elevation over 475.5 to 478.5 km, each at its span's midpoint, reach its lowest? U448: 451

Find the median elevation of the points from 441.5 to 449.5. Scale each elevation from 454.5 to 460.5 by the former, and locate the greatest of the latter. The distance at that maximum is 457 km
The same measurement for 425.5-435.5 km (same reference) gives 430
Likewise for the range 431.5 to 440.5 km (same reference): 439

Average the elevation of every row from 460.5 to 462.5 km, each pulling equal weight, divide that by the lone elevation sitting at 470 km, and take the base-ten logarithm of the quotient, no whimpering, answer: -0.046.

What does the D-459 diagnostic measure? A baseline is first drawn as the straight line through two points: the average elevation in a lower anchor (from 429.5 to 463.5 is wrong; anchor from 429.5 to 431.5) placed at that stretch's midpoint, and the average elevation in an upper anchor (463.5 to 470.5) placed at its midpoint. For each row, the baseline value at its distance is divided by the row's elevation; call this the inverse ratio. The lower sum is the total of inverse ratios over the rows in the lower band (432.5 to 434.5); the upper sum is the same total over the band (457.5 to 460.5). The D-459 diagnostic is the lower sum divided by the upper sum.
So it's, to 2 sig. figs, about 0.65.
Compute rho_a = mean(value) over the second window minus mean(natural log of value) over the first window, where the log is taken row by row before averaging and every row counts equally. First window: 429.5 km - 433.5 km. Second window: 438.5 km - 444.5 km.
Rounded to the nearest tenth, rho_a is 153.4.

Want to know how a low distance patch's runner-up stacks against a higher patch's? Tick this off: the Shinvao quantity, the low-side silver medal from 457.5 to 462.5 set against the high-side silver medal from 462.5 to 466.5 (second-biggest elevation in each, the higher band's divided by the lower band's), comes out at 1.00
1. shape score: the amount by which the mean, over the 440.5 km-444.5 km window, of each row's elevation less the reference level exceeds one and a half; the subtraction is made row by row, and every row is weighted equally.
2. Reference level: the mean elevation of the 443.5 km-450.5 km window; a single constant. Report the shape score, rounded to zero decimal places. -10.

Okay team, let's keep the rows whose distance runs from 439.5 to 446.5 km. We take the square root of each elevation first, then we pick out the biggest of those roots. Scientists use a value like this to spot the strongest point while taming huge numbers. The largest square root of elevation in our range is 12.9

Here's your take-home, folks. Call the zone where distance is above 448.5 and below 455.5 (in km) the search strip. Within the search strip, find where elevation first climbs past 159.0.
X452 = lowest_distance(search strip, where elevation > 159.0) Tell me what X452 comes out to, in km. 449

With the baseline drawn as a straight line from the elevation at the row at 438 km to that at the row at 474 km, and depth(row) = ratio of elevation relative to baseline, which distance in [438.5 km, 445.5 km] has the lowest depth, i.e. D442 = 442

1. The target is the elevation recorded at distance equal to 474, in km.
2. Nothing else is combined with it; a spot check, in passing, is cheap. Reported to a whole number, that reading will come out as 182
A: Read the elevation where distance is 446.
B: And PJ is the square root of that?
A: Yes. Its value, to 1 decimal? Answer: 12.9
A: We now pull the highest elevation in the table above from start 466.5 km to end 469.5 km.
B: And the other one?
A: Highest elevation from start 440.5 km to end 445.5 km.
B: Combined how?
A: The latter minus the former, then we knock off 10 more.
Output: -16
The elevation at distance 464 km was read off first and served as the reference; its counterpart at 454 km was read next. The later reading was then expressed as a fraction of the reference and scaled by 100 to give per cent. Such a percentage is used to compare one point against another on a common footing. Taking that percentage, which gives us 100.6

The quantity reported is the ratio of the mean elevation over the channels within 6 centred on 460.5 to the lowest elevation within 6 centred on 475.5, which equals 0.87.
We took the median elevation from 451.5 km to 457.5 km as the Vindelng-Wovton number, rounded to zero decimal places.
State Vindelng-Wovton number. 160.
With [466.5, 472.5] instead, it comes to 170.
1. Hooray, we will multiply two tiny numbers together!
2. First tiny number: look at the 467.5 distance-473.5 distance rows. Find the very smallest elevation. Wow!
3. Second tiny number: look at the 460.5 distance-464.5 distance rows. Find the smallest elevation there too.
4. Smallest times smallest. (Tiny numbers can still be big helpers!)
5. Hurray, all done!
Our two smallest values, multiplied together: 25688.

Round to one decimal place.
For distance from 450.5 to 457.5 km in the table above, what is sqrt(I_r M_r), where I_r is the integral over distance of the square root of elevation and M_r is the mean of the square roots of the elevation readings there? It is 33.4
